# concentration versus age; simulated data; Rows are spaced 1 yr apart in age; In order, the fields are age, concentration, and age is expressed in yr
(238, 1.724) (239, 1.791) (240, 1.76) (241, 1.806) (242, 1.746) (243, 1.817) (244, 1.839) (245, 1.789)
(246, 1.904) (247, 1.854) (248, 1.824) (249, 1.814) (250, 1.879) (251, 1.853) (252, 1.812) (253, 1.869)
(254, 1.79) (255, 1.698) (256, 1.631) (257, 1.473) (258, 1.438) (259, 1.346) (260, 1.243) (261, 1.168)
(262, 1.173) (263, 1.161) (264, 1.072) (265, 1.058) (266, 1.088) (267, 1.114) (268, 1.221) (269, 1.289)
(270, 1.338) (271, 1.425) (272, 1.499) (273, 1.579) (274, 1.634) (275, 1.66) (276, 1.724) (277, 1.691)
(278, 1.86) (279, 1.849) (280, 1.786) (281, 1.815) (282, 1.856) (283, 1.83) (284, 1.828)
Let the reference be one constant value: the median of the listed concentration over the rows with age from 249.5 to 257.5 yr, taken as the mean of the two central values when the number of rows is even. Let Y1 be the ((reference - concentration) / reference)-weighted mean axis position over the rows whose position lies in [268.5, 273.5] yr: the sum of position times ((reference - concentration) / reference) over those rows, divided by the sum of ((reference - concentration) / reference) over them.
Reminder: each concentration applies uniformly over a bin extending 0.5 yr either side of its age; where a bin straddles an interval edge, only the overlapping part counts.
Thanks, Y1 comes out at 270.6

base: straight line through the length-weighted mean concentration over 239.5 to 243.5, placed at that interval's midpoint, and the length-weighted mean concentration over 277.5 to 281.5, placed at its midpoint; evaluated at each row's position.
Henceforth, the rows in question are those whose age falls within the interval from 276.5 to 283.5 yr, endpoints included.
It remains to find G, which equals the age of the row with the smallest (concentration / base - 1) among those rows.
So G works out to 277 yr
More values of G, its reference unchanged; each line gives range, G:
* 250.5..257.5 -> 257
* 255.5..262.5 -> 261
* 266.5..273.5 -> 267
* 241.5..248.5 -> 242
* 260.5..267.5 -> 265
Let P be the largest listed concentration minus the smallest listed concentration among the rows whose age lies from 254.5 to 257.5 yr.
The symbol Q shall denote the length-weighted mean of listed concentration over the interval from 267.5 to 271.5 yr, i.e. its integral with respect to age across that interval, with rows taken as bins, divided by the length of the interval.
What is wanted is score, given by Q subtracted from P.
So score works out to -1.1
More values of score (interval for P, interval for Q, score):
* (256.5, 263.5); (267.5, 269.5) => -0.9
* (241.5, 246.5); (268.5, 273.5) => -1.3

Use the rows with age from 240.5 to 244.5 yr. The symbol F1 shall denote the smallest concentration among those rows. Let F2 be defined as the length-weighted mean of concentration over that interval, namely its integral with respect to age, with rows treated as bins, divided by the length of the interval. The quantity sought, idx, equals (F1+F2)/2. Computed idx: 1.77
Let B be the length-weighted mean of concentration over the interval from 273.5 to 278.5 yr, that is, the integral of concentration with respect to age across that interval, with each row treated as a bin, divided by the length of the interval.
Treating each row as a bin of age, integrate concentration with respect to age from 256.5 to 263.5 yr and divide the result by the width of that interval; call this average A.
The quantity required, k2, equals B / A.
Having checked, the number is 1.3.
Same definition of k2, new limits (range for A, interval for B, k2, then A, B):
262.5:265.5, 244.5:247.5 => 1.7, 1.10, 1.85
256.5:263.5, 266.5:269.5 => 0.9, 1.29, 1.21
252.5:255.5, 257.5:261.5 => 0.7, 1.79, 1.30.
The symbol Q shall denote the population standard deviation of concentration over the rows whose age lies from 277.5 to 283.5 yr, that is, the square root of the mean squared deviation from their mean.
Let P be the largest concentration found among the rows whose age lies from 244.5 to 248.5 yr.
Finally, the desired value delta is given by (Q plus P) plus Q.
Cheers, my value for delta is 1.96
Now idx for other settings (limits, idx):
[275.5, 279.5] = 1.74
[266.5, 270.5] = 1.18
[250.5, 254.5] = 1.81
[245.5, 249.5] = 1.83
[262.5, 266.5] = 1.08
